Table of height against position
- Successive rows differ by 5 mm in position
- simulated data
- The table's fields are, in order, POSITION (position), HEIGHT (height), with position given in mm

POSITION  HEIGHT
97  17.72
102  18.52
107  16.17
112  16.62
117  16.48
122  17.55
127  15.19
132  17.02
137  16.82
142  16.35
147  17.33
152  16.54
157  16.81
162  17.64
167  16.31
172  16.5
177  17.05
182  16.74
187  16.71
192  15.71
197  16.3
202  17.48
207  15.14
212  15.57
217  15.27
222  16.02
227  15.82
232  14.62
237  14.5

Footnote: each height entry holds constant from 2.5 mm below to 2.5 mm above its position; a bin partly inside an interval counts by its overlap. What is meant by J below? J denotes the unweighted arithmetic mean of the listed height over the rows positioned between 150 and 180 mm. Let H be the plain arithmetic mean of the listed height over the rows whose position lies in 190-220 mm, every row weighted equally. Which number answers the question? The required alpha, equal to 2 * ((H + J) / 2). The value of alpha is 32.7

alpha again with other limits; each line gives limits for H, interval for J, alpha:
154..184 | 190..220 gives 32.8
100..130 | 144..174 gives 33.6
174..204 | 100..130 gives 33.4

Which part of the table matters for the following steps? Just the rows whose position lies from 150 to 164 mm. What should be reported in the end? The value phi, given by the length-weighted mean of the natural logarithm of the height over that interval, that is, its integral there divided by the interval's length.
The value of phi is 2.832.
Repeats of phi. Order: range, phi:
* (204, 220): 2.735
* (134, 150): 2.823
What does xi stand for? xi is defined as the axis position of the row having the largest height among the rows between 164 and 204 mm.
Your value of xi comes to 202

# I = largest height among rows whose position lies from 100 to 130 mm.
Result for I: 18.52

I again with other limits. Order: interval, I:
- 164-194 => 17.05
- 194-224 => 17.48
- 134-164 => 17.64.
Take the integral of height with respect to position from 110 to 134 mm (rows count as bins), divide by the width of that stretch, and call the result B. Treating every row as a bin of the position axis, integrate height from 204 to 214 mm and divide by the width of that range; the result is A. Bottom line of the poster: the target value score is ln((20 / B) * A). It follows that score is 2.93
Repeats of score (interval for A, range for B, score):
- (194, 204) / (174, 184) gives 2.99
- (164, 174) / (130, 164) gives 2.97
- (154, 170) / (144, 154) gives 2.99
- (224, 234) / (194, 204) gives 2.90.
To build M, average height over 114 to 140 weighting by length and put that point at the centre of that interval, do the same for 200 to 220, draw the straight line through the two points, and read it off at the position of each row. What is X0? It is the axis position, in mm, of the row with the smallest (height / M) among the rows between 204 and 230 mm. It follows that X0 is 207 mm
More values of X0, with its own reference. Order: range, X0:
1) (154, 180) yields 167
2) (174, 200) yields 192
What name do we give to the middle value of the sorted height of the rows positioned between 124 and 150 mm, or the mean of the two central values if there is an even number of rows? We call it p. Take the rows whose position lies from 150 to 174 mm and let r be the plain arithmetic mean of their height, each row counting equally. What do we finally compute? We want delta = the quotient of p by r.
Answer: 1.00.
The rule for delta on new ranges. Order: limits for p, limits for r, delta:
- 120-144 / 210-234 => 1.09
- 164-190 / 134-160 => 1.00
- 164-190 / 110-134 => 1.01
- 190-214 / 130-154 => 0.93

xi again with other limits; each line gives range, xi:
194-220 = 202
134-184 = 162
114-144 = 122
